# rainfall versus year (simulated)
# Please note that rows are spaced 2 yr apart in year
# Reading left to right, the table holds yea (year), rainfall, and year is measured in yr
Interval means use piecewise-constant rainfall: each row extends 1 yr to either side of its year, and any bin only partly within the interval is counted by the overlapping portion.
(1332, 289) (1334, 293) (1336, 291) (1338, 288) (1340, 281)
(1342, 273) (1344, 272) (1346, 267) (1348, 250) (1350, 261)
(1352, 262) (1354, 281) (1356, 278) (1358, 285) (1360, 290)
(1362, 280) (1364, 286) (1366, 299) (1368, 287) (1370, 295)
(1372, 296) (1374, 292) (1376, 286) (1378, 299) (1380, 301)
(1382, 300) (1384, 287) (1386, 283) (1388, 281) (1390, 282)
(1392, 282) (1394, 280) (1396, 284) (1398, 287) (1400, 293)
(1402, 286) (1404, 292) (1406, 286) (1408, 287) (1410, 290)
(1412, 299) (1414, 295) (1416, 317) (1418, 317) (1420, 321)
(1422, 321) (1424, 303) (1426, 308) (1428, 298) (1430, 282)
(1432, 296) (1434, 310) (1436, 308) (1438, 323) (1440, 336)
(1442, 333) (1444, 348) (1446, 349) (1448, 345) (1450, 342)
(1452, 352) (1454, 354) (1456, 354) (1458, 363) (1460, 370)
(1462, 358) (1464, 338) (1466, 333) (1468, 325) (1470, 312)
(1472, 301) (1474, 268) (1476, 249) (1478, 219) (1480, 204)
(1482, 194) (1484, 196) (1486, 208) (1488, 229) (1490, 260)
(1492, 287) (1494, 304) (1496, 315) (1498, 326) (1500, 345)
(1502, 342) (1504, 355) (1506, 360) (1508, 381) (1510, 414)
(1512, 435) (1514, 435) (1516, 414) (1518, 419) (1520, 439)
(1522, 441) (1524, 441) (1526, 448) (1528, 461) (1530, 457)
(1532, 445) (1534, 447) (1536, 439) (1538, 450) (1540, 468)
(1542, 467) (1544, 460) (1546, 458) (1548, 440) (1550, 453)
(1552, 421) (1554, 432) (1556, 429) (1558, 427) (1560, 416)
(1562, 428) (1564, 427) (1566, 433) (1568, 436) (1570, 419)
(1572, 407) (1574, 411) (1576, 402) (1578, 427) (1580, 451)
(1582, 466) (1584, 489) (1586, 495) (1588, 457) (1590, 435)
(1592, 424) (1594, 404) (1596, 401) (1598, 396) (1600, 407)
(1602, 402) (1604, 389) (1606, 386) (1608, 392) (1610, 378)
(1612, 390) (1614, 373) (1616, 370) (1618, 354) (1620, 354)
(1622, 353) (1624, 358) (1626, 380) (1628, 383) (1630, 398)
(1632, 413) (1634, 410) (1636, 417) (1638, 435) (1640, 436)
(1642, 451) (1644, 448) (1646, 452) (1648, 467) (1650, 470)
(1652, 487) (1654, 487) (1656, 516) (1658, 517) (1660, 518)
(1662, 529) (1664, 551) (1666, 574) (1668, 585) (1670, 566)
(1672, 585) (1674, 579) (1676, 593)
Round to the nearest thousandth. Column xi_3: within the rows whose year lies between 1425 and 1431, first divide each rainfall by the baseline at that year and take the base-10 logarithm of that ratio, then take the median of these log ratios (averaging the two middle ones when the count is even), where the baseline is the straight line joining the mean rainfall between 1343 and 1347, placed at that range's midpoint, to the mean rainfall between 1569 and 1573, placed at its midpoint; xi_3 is -0.034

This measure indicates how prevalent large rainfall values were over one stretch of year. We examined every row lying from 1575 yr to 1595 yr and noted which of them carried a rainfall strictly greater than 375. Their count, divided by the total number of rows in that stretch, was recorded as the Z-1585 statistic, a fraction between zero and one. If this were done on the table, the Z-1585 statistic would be 1.0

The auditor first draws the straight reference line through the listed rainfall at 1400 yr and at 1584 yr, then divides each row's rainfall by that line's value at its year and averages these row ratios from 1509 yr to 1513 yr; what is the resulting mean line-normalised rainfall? 1.03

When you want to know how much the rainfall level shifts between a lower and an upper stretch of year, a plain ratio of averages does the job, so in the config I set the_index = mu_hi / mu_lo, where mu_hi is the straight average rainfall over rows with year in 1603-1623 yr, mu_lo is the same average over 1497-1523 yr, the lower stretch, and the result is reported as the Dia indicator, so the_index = 1.0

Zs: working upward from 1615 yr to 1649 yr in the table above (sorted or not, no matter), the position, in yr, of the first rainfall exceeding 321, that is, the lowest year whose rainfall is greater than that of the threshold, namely 1616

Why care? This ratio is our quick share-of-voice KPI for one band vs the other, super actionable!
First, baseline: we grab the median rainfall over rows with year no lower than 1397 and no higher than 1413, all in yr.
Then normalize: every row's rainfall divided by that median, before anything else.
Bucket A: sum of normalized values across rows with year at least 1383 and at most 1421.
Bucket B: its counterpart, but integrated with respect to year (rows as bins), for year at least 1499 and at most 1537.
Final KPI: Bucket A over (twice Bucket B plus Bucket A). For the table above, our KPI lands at 0.15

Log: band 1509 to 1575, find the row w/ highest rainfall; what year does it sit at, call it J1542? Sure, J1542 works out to 1540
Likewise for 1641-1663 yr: 1662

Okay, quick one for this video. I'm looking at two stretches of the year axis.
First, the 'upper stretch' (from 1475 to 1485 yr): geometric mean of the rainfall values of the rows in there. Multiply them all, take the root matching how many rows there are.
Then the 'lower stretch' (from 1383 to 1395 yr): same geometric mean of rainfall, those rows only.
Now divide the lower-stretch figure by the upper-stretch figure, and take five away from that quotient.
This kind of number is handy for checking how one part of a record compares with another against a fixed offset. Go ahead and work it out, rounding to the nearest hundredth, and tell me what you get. -3.66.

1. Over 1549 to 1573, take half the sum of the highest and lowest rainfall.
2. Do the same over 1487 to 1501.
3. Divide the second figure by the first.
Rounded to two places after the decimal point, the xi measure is 0.67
